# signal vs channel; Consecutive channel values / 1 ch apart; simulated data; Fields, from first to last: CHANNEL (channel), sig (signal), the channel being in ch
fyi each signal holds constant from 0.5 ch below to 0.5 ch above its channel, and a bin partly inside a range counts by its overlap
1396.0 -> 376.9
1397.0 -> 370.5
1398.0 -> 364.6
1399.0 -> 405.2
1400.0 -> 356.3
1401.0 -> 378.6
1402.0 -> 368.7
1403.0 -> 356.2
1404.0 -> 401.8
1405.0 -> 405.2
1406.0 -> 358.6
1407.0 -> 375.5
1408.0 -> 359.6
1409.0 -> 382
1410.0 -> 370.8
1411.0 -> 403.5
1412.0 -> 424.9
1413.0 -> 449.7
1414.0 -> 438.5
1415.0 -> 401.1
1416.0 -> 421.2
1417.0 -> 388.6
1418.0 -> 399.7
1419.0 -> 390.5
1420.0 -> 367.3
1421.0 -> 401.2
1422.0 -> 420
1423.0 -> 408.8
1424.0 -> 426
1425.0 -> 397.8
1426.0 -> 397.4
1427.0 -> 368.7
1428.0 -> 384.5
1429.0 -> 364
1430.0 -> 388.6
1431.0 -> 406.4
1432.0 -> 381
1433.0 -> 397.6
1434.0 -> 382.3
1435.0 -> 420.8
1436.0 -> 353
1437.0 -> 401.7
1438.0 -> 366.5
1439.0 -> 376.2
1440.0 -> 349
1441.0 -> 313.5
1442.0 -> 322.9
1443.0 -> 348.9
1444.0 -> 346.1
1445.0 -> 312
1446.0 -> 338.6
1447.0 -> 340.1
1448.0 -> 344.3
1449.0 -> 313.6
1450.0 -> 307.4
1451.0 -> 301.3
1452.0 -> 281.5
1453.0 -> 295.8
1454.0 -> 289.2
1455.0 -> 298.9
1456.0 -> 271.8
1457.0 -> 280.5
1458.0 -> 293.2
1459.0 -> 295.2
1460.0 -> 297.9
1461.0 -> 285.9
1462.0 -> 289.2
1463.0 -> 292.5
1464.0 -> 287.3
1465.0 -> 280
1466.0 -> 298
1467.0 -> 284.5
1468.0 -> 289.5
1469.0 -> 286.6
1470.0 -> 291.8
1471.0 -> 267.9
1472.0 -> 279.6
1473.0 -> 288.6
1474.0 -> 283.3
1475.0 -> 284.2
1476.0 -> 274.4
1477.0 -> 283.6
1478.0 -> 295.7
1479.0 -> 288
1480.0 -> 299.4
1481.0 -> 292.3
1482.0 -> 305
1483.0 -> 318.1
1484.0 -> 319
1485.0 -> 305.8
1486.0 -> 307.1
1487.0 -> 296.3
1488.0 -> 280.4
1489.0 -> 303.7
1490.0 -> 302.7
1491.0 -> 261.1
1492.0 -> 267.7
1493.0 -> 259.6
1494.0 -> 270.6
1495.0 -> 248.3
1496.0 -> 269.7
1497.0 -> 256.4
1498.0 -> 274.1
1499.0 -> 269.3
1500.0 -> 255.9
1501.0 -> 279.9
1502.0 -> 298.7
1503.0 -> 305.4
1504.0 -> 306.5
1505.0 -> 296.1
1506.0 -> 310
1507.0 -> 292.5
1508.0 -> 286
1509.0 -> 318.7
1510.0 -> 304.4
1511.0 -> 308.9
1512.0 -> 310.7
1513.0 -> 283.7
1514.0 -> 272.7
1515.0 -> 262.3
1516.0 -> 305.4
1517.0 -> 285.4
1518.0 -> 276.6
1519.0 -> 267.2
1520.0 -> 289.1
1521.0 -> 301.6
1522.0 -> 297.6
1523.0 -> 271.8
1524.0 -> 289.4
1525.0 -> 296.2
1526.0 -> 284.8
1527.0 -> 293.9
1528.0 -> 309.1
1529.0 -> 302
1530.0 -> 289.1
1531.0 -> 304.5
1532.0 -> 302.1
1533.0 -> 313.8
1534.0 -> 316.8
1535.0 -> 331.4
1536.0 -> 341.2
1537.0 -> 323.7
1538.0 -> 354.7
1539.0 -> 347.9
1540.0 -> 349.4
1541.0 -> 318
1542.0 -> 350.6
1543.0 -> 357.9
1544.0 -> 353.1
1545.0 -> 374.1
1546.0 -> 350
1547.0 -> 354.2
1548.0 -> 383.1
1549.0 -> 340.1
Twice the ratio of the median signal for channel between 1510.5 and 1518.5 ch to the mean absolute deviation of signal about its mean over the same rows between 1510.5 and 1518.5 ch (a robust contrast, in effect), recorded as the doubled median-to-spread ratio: 38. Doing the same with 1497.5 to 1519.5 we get 37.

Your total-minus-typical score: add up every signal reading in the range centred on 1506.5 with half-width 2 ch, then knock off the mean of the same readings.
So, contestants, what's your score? 888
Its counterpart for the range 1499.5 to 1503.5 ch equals 855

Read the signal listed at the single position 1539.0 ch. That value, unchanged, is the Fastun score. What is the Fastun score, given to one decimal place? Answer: 347.9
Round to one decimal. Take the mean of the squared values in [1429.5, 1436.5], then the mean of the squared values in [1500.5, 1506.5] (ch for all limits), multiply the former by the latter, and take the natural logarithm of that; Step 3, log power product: 23.3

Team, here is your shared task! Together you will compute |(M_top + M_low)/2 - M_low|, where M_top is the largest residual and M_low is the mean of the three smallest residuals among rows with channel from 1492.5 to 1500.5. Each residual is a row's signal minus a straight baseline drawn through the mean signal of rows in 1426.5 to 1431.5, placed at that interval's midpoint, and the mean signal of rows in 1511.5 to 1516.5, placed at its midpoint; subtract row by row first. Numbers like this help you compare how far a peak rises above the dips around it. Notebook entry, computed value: 11.4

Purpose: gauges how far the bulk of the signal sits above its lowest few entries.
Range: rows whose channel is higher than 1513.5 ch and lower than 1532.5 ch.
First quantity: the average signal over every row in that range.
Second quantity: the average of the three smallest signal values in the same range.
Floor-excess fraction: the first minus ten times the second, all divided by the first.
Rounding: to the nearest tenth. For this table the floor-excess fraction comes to -8.2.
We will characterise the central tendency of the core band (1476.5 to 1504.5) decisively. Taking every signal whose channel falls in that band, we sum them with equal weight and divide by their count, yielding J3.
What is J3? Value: 286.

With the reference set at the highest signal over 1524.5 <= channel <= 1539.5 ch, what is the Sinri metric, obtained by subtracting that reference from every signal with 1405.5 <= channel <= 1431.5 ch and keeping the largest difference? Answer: 95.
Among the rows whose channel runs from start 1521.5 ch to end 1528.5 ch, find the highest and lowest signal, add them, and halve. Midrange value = 290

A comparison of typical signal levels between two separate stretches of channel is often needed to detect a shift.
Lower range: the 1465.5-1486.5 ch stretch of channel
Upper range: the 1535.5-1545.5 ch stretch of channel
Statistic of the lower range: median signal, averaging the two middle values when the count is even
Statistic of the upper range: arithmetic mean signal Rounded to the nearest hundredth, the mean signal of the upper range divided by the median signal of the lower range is 1.20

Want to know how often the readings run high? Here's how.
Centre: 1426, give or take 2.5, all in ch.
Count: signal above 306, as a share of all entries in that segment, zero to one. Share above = 1.0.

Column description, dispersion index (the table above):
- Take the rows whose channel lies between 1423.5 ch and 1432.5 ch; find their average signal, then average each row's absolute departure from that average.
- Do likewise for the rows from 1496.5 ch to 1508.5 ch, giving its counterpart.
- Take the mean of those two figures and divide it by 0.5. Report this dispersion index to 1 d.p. 30.2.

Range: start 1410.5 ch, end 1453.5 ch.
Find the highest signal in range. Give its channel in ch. 1413.0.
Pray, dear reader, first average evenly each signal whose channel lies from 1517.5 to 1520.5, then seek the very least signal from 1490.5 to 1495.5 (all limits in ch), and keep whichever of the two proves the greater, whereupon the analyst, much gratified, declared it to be 278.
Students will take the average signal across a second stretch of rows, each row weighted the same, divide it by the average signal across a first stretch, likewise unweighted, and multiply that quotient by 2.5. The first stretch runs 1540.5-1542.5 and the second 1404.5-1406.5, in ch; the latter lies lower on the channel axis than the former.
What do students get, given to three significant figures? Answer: 2.86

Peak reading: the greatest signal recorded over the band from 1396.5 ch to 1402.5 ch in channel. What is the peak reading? 405.2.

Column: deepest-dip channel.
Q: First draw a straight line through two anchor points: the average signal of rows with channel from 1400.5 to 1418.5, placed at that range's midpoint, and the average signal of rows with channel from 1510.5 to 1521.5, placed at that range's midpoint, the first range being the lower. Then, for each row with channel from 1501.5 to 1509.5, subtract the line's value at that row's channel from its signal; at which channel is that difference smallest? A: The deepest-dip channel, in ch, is 1508.0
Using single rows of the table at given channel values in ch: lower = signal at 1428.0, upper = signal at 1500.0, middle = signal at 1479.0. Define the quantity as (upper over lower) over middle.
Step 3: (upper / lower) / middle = 0.0023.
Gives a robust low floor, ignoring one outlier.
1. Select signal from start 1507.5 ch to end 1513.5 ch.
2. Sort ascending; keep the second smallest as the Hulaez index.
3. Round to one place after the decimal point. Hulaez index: 286.0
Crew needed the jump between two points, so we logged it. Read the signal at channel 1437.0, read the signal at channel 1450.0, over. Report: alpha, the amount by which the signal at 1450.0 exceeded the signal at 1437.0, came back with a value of -94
